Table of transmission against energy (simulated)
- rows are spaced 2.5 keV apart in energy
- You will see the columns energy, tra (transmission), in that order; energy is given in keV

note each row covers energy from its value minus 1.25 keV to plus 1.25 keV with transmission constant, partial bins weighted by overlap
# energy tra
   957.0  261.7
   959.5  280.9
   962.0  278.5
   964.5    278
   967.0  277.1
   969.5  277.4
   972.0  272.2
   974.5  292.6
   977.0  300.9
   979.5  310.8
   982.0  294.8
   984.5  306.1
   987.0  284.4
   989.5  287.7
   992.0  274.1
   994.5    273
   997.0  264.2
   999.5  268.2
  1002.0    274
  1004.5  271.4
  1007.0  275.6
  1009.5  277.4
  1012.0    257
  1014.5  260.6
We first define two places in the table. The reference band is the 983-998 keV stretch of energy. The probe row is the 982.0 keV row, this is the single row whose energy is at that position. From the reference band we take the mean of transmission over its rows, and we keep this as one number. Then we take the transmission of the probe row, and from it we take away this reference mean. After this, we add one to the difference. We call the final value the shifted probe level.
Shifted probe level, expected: 14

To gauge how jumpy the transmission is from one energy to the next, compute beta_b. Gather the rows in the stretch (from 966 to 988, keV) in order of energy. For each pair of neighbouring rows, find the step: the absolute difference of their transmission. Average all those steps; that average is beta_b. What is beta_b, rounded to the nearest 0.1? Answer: 11.6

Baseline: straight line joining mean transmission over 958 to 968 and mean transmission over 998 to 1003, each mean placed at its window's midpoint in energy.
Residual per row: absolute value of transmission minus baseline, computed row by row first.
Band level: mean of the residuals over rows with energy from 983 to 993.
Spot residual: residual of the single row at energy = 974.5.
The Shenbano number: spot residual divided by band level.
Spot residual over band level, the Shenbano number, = 1.1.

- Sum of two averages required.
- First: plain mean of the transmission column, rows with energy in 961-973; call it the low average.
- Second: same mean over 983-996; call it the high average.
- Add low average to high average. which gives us 562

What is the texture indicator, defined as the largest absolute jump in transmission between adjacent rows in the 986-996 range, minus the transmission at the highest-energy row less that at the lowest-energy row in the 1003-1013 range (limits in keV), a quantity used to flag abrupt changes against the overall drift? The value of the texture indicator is 28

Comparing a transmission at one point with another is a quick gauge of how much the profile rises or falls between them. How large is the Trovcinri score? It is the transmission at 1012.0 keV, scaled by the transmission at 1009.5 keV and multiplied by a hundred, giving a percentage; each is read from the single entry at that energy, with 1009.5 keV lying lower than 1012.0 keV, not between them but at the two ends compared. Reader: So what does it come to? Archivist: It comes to 92.6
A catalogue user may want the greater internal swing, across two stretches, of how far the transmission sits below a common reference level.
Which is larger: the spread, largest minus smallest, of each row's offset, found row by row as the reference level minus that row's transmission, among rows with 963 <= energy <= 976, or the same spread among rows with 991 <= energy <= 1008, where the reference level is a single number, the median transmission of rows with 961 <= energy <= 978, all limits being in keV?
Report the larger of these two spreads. 20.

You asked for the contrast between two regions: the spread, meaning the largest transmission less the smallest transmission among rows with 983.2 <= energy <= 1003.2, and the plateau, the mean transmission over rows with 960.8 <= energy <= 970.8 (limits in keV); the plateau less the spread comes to 236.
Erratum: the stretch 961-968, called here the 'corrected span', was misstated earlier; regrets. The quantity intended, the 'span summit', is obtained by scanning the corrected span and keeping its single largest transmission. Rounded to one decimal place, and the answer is 278.5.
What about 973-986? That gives 310.8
